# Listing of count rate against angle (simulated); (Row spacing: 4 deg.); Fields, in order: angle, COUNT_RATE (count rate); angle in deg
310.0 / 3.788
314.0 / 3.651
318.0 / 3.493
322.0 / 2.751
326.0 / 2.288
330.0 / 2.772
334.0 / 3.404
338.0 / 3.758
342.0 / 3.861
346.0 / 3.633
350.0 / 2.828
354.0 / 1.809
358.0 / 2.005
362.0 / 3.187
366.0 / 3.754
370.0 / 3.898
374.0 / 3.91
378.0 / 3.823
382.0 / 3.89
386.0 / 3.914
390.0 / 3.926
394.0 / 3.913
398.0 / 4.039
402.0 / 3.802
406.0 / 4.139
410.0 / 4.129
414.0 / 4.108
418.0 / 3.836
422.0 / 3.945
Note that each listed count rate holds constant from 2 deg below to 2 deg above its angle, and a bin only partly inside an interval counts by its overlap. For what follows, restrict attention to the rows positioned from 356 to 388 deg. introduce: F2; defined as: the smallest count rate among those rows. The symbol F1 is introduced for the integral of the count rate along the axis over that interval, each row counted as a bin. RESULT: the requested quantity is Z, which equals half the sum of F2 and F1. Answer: 57.8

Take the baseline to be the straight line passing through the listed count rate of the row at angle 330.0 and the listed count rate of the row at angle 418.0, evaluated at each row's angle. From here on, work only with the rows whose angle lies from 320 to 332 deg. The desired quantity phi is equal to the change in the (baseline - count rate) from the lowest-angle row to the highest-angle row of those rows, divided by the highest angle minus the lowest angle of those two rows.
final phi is 0.009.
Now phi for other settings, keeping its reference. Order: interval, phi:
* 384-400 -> 0.002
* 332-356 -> 0.092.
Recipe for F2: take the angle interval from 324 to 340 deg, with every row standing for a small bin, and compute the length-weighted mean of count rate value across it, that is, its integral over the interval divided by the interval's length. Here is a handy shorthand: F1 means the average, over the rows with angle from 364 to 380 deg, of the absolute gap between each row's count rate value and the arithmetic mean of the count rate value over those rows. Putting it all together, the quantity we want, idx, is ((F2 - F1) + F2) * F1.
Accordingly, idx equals 0.3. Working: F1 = 0.06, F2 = 3.1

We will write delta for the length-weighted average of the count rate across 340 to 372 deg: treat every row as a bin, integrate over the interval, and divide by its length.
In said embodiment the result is 3.1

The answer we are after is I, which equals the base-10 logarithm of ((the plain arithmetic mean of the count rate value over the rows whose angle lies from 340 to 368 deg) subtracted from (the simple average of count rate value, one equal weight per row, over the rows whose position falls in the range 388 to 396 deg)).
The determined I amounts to -0.04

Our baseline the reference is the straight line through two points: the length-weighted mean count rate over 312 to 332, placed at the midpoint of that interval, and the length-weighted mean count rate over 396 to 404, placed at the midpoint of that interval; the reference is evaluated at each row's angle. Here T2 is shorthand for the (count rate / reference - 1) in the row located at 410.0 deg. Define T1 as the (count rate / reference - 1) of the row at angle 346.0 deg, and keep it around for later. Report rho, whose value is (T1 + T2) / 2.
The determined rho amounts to 0.07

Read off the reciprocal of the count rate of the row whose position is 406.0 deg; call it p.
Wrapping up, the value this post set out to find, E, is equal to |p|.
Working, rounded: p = 0.24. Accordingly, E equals 0.24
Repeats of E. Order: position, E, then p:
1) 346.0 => 0.28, 0.28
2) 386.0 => 0.26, 0.26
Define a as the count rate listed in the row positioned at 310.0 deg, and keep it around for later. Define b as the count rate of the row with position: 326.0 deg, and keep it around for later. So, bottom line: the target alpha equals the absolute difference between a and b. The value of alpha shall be 1.50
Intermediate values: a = 3.788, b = 2.288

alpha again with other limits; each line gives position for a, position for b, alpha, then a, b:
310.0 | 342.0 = 0.07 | 3.788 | 3.861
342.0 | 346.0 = 0.23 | 3.861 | 3.633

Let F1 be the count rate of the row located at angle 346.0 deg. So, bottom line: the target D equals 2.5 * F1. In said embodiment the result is 9.1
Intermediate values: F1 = 3.633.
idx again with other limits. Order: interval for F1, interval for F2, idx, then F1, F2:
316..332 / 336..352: 2.2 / 0.33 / 3.5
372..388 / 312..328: 0.2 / 0.03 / 3.0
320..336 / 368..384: 2.2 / 0.30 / 3.9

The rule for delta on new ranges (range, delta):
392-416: 4.0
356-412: 3.7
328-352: 3.4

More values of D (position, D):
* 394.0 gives 9.8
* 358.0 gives 5.0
